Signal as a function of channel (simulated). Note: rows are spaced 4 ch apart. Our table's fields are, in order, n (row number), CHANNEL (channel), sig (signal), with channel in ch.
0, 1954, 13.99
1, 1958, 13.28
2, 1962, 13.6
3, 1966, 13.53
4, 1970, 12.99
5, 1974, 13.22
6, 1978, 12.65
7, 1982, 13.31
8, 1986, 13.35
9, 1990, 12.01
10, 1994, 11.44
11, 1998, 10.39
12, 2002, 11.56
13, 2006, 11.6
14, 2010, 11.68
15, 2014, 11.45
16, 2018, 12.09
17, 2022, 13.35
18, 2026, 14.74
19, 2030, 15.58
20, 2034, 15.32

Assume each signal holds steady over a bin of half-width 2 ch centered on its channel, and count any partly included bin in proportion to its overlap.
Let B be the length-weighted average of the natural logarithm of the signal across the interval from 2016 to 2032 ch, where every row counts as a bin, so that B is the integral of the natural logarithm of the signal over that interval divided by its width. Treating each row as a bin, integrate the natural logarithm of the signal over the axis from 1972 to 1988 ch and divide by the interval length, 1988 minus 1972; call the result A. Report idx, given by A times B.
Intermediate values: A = 2.575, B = 2.63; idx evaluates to 6.8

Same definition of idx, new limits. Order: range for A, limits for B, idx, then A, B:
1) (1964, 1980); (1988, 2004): 6.2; 2.572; 2.43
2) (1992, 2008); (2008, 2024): 6.0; 2.419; 2.49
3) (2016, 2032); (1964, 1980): 6.8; 2.630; 2.57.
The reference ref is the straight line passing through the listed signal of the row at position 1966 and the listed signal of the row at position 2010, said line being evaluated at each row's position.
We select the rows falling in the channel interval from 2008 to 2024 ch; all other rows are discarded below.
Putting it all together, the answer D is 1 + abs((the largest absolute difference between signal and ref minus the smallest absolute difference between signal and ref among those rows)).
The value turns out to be 3.2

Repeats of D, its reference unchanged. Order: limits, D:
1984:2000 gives 2.3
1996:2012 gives 2.8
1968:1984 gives 1.4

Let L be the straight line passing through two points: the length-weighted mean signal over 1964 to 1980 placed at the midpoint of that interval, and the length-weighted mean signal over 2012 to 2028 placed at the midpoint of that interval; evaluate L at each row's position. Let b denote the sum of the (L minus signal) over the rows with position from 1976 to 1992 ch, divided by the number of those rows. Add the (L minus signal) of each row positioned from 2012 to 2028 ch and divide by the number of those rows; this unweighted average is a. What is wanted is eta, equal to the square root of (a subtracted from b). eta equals 0.5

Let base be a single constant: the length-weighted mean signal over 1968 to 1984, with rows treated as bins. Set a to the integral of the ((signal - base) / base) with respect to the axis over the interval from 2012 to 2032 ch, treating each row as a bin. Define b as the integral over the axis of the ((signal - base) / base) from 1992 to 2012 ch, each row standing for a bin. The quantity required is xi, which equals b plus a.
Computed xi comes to -2.0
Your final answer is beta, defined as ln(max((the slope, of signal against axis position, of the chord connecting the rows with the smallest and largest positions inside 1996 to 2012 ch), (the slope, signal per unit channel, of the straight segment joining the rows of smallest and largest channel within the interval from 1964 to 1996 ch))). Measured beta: -2.2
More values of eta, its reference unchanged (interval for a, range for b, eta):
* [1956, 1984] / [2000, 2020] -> 1.2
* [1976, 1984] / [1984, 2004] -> 1.1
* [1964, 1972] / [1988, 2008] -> 1.3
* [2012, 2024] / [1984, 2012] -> 0.8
